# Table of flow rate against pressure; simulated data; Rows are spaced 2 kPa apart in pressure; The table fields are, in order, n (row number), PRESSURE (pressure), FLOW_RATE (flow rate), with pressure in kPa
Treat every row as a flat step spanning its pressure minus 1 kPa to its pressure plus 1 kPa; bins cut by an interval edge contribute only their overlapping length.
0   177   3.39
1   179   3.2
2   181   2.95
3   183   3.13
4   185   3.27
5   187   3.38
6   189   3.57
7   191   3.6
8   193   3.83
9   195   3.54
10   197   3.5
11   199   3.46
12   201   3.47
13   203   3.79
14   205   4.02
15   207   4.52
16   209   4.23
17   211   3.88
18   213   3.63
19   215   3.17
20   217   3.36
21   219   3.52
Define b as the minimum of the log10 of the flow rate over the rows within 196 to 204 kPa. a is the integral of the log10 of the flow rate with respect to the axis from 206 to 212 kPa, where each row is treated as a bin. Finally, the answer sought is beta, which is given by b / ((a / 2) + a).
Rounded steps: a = 4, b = 0.539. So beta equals 0.10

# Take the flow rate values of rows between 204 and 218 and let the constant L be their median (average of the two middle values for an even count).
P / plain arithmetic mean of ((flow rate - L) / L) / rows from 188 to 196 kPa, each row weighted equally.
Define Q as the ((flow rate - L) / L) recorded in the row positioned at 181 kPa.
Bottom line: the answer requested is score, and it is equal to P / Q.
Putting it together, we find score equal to 0.3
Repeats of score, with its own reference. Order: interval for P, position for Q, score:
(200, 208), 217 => -0.1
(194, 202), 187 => 0.8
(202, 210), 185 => -0.4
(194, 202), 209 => -1.1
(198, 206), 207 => -0.3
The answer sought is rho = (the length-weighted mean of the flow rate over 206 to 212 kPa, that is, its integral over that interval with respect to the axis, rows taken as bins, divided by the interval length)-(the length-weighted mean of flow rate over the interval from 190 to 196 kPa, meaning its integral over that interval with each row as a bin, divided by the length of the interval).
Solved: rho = 0.55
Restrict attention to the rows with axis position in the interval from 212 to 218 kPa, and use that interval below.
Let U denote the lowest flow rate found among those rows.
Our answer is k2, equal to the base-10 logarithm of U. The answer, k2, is 0.50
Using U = 3.17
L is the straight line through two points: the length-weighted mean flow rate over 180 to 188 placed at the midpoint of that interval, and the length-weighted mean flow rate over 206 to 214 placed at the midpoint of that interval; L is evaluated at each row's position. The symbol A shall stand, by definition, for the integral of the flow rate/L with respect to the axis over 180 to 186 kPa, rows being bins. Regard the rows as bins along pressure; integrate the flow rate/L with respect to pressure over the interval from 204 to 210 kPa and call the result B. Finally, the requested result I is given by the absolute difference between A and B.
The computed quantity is 0.51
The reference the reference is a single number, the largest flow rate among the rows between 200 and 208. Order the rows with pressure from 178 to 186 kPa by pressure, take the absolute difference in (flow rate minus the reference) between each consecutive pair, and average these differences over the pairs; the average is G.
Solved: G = 0.19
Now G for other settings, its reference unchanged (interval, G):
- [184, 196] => 0.17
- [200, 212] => 0.34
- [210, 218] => 0.30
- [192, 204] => 0.14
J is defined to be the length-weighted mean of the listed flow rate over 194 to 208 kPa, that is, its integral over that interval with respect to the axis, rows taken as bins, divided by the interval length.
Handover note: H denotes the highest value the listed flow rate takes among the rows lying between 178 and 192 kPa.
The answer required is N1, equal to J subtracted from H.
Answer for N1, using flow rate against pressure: -0.2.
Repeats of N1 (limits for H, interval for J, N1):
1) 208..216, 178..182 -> 1.2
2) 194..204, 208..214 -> -0.1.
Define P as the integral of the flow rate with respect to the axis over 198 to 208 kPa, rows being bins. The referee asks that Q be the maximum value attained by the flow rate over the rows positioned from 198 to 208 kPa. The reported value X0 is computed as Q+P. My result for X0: 43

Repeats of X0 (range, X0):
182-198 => 59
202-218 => 66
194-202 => 31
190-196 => 26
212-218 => 24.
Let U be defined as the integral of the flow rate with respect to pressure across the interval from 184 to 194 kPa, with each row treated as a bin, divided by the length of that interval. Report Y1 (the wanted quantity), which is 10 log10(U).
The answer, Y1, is 5.5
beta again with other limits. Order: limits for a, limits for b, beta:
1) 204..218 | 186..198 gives 0.04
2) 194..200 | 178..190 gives 0.10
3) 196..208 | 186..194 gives 0.05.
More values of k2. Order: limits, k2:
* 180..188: 0.47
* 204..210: 0.60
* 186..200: 0.53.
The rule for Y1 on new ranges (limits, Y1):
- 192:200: 5.5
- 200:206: 5.8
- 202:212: 6.1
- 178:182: 4.9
